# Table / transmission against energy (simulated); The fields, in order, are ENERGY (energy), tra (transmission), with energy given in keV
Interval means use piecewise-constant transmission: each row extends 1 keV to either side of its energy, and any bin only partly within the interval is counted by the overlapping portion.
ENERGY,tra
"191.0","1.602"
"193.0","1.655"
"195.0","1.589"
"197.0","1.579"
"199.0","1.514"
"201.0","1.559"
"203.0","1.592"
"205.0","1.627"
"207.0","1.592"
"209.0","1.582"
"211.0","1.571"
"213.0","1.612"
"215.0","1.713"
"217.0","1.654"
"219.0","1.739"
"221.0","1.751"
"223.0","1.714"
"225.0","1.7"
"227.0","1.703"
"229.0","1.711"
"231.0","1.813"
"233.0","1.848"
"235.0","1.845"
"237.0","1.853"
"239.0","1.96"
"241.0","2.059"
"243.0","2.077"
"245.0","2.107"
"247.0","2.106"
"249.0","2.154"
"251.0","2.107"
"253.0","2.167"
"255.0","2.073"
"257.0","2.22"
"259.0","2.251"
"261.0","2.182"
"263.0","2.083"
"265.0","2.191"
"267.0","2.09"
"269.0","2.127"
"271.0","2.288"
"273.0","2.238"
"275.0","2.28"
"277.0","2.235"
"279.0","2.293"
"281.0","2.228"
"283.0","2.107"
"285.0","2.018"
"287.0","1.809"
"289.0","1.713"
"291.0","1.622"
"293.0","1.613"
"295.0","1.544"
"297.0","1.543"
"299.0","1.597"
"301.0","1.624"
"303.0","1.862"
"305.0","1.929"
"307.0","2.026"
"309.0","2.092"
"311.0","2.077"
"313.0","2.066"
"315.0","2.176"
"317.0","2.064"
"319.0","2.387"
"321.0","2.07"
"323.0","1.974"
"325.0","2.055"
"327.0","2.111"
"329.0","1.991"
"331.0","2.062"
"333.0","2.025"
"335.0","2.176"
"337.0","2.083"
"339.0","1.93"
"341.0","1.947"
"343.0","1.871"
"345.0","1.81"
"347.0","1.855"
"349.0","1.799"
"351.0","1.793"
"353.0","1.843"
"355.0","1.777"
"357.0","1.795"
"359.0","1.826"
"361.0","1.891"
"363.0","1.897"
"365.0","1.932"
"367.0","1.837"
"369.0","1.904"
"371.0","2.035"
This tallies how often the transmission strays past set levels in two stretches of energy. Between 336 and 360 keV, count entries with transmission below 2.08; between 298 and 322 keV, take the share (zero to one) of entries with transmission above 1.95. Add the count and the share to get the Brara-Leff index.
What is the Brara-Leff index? 12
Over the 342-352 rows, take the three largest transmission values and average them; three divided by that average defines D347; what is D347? 1.6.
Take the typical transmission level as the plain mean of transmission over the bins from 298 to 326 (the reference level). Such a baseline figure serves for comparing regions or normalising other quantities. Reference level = 2.00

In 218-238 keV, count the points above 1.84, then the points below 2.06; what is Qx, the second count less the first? 7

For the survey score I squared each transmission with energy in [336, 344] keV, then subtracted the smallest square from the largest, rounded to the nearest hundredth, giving 0.84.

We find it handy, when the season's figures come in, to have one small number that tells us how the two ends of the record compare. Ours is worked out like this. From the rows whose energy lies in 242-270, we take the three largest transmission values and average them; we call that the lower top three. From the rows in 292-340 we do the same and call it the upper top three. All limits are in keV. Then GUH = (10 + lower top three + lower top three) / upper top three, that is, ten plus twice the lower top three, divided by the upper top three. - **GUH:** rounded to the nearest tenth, 6.4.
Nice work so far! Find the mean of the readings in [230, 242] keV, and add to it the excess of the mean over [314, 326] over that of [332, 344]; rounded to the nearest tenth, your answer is 2.0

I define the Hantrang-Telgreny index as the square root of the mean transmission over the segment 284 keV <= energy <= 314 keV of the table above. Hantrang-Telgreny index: 1.34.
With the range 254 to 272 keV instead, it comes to 1.47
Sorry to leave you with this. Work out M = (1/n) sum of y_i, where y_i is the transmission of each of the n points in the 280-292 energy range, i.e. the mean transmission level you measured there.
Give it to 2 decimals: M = 1.92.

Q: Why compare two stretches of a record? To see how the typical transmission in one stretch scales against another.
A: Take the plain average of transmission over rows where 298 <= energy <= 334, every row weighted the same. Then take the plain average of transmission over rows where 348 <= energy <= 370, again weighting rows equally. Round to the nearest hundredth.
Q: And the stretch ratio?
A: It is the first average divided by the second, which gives 1.09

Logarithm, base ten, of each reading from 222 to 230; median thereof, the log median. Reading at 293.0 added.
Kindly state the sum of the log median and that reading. 1.85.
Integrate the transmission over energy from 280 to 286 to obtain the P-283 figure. 12.7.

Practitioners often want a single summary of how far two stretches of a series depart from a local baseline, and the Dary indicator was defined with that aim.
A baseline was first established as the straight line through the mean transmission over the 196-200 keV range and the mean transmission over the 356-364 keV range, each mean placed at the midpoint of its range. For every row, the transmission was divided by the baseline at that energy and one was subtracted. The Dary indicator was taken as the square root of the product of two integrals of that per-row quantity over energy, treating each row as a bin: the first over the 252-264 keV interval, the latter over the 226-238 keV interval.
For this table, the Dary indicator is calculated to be 2.24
